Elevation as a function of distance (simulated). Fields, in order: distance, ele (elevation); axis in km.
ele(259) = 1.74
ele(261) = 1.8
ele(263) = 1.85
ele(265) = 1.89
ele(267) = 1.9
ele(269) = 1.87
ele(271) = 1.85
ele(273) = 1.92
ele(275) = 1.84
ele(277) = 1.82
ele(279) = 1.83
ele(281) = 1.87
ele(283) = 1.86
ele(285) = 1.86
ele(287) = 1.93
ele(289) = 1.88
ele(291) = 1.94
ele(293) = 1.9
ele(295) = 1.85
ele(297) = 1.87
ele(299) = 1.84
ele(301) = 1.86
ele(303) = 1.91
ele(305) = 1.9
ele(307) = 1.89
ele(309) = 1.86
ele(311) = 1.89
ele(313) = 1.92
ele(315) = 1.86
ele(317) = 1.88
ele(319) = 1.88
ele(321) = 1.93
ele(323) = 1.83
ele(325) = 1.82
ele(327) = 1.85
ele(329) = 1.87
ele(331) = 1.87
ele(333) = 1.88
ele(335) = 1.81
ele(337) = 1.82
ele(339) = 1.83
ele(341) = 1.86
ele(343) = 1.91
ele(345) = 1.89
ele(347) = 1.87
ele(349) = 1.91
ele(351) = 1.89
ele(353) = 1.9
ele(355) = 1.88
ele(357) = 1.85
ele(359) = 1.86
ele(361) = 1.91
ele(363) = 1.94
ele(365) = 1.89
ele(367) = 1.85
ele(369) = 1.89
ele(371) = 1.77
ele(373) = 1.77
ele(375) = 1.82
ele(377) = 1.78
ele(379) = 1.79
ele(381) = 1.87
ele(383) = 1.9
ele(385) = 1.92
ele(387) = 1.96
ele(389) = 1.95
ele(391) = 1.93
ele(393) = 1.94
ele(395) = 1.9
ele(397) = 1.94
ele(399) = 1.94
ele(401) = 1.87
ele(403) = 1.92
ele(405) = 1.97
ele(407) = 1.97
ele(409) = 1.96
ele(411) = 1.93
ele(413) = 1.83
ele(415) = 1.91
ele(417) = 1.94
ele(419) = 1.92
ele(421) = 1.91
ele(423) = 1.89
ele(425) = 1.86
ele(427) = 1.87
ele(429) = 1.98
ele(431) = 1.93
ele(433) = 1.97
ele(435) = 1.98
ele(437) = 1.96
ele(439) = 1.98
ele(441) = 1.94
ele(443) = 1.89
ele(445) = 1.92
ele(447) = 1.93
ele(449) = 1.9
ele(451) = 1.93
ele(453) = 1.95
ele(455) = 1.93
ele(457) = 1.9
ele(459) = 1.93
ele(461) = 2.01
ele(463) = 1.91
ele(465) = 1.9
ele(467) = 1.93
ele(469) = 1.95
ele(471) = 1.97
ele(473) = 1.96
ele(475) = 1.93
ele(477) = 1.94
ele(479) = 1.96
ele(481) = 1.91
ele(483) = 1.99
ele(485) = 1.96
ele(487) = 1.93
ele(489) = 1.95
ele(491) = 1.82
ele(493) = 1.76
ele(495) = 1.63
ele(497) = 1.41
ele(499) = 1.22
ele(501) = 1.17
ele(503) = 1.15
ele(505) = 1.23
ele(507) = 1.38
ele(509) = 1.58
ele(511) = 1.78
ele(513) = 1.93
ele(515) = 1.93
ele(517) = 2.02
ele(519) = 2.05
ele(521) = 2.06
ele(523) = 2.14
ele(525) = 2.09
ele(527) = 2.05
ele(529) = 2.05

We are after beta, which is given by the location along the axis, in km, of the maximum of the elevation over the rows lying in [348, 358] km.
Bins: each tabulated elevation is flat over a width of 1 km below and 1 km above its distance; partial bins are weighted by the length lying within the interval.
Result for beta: 349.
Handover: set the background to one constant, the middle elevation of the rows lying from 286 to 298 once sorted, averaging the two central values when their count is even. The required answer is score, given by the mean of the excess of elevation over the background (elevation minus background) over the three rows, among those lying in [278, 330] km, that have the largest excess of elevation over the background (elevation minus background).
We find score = 0.043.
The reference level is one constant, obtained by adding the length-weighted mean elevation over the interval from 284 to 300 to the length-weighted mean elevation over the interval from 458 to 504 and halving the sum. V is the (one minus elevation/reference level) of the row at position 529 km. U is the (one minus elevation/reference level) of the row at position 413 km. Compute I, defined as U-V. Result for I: 0.12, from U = 0.01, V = -0.11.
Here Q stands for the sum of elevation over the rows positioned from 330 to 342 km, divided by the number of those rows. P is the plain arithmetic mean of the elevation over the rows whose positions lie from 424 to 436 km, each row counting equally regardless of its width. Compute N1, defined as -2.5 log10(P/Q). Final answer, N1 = -0.05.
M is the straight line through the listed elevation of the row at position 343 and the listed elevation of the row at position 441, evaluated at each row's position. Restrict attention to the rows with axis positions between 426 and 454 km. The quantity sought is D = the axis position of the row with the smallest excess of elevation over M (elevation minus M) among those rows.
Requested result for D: 427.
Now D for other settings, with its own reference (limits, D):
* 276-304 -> 277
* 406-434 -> 413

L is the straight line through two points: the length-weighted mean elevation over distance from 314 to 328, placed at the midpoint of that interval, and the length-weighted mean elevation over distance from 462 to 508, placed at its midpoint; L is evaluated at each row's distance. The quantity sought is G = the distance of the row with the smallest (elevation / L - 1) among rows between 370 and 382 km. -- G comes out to 371 km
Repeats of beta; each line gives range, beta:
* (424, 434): 429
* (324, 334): 333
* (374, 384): 383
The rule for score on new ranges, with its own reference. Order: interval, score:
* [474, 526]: 0.207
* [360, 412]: 0.077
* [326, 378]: 0.030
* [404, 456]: 0.090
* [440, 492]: 0.100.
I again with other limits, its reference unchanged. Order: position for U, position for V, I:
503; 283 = 0.39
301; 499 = -0.35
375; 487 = 0.06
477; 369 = -0.03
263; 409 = 0.06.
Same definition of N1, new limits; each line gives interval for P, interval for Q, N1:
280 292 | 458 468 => 0.03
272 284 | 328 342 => 0.00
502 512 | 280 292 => 0.31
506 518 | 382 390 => 0.10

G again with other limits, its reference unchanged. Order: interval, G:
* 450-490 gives 457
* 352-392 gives 371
